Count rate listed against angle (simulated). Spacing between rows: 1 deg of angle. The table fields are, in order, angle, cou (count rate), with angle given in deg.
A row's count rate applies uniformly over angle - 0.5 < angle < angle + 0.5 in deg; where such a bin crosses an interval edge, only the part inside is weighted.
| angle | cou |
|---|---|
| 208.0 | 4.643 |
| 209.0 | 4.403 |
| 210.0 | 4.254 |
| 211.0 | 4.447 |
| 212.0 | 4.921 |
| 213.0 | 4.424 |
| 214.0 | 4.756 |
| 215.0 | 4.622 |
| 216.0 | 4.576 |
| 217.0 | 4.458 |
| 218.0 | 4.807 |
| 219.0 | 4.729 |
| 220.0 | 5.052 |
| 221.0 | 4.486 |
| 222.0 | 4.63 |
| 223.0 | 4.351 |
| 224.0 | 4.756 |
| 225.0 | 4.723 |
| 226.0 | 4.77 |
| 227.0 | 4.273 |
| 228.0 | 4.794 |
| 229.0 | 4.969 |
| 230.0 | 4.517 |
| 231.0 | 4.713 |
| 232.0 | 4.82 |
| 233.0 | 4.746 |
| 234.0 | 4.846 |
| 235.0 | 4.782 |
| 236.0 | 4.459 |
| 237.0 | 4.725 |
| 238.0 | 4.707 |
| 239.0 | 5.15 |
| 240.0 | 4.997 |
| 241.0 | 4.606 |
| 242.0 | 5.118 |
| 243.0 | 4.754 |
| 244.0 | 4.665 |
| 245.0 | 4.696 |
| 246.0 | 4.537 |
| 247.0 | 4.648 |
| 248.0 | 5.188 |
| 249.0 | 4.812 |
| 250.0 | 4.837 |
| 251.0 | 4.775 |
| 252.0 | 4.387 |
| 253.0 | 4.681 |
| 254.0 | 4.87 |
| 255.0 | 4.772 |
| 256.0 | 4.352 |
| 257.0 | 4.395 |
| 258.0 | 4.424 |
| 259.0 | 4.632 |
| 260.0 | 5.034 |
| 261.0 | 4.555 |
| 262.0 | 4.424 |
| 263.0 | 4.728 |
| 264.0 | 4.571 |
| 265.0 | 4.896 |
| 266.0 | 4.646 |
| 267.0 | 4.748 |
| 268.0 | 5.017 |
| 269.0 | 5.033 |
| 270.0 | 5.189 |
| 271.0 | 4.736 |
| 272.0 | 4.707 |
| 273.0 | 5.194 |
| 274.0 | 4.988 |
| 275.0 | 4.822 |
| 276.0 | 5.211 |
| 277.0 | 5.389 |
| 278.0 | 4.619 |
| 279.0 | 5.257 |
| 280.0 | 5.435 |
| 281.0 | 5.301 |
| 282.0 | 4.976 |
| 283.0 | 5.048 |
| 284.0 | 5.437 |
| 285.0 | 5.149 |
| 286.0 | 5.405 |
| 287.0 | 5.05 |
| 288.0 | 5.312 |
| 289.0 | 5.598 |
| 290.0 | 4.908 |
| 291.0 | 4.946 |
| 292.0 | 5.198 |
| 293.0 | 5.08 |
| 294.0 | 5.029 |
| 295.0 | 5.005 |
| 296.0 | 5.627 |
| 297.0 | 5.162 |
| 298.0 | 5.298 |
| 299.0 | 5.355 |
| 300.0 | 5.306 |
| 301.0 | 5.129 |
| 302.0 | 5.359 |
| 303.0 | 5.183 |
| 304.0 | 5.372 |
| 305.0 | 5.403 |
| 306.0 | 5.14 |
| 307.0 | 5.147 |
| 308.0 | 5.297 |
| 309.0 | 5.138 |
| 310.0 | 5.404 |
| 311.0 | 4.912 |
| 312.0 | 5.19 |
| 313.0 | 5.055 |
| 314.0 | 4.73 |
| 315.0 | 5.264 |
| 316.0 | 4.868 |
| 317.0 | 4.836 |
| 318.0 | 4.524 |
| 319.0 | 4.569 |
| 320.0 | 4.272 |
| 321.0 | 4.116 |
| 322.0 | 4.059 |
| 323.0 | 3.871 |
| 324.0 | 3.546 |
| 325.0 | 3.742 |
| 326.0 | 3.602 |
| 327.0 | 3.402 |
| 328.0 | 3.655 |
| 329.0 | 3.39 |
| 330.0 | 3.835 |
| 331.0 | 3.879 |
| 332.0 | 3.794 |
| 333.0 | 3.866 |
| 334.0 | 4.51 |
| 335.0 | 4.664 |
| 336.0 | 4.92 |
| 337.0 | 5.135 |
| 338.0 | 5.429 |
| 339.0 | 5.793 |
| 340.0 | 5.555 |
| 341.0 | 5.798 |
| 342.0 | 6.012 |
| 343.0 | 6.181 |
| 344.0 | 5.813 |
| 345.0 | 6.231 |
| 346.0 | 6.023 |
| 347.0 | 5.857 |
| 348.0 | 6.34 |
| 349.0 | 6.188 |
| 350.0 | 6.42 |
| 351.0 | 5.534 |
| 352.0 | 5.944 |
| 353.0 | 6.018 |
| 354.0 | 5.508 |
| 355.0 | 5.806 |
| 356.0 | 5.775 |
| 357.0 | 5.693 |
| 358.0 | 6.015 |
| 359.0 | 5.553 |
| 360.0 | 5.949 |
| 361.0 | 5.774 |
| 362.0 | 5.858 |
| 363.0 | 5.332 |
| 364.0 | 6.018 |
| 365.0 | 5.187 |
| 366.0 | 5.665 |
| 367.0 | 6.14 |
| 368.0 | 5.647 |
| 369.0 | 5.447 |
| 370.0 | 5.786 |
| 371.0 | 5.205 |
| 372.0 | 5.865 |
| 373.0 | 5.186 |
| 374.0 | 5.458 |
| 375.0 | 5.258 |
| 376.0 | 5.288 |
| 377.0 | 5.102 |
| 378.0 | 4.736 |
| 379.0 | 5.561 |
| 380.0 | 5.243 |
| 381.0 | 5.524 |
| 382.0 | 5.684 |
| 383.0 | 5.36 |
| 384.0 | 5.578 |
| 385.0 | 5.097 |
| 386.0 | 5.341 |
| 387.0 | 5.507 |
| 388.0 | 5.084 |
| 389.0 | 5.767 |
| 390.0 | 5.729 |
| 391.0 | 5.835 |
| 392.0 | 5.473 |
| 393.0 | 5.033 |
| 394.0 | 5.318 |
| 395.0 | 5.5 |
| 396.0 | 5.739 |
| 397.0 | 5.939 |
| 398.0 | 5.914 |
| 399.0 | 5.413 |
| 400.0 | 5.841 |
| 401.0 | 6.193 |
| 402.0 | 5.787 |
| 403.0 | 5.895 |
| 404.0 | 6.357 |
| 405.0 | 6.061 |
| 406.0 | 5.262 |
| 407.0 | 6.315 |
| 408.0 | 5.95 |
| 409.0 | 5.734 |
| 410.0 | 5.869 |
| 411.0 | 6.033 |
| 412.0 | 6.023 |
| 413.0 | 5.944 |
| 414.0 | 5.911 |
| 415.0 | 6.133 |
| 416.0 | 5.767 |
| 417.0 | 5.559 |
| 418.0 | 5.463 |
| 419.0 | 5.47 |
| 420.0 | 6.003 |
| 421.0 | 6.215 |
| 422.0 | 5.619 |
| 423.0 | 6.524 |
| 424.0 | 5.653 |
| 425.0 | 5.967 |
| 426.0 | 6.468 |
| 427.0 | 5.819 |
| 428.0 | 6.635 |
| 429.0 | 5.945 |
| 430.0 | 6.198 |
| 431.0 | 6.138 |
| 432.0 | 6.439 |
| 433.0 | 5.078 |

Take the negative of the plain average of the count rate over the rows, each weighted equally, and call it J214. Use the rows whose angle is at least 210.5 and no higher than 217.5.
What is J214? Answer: -4.6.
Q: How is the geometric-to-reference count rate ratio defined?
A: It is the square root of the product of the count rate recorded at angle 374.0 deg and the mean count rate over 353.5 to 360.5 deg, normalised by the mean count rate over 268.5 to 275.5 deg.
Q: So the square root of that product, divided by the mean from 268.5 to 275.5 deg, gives 1.13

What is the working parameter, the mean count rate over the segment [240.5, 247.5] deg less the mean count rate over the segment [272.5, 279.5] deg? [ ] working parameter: -0.4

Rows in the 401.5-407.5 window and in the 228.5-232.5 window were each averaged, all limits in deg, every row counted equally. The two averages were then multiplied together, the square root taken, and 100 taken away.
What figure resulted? -94.7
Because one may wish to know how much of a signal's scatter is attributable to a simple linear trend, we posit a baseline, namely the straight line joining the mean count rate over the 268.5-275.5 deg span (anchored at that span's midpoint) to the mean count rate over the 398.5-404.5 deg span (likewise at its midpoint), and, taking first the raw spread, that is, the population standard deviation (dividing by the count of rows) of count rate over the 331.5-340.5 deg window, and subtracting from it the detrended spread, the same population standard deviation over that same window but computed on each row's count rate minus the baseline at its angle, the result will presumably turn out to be 0.019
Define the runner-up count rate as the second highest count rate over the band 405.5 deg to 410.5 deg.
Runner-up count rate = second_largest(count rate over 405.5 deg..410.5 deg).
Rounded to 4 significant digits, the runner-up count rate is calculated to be 5.950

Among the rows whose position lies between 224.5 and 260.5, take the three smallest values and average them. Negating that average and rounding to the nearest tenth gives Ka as -4.3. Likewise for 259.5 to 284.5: -4.5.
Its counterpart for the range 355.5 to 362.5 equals -5.7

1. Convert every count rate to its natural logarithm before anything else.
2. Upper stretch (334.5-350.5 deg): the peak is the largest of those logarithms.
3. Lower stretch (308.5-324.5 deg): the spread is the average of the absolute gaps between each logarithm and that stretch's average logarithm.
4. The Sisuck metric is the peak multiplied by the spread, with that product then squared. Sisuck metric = 0.034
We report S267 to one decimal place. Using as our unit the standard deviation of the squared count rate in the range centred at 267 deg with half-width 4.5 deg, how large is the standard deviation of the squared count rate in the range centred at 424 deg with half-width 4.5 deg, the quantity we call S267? 2.3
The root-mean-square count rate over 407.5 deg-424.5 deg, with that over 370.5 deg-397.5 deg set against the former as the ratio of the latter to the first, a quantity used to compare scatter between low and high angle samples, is 0.92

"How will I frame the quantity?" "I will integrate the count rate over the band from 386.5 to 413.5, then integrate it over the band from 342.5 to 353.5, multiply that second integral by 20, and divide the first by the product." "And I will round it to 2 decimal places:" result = 0.12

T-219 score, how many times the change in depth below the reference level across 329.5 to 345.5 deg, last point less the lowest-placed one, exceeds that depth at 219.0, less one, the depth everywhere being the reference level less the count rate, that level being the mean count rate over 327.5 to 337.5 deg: 3.25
